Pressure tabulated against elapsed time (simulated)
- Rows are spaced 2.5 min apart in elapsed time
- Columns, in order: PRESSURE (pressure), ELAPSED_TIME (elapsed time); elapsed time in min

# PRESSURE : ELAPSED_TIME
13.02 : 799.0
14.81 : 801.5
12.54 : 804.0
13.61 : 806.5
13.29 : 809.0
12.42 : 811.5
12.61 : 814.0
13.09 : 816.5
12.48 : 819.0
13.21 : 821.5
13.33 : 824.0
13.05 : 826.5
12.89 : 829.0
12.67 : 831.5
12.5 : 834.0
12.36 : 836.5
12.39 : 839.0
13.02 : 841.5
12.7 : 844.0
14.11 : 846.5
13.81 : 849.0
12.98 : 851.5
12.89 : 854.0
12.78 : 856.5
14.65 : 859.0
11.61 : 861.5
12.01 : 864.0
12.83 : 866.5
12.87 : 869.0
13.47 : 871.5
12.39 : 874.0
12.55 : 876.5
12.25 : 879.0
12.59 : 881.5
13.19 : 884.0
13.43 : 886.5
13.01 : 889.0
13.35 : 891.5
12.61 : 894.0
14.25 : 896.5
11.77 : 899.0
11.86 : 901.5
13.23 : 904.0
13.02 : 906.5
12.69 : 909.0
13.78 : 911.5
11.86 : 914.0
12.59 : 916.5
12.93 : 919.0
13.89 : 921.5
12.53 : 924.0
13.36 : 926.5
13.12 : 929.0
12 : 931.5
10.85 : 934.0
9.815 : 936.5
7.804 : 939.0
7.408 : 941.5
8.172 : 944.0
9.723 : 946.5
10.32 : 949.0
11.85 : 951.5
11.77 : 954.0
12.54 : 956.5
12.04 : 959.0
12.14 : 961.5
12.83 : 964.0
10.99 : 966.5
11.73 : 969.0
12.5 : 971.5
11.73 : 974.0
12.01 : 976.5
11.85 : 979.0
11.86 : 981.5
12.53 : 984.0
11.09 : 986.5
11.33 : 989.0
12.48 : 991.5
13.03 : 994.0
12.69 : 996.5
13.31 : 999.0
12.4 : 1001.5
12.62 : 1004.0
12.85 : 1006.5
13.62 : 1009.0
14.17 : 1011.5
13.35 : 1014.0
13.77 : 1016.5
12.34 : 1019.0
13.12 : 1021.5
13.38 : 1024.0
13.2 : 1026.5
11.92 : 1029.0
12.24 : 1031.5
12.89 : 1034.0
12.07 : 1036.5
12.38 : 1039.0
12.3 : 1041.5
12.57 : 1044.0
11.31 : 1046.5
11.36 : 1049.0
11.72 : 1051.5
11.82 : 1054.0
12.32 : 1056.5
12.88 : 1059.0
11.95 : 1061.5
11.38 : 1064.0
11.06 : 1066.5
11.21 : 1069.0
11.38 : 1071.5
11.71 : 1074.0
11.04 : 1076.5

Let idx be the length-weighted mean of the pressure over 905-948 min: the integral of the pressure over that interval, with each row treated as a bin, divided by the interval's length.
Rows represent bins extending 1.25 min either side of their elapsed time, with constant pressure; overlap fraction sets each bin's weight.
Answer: 11.5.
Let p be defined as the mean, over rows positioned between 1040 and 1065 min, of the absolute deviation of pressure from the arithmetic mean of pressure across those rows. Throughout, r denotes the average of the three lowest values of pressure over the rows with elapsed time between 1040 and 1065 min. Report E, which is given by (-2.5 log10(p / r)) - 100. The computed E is -96.48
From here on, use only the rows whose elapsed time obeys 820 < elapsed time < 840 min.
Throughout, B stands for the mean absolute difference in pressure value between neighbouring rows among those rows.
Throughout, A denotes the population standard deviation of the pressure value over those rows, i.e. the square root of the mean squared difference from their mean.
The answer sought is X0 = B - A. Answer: -0.19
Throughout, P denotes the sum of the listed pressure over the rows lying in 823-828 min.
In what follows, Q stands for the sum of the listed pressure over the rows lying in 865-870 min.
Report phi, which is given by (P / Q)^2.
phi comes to 1.05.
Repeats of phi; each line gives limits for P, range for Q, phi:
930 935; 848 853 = 0.73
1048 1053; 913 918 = 0.89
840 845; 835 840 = 1.08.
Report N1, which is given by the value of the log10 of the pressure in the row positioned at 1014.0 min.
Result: 1.13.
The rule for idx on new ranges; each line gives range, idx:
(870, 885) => 12.7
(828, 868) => 12.9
